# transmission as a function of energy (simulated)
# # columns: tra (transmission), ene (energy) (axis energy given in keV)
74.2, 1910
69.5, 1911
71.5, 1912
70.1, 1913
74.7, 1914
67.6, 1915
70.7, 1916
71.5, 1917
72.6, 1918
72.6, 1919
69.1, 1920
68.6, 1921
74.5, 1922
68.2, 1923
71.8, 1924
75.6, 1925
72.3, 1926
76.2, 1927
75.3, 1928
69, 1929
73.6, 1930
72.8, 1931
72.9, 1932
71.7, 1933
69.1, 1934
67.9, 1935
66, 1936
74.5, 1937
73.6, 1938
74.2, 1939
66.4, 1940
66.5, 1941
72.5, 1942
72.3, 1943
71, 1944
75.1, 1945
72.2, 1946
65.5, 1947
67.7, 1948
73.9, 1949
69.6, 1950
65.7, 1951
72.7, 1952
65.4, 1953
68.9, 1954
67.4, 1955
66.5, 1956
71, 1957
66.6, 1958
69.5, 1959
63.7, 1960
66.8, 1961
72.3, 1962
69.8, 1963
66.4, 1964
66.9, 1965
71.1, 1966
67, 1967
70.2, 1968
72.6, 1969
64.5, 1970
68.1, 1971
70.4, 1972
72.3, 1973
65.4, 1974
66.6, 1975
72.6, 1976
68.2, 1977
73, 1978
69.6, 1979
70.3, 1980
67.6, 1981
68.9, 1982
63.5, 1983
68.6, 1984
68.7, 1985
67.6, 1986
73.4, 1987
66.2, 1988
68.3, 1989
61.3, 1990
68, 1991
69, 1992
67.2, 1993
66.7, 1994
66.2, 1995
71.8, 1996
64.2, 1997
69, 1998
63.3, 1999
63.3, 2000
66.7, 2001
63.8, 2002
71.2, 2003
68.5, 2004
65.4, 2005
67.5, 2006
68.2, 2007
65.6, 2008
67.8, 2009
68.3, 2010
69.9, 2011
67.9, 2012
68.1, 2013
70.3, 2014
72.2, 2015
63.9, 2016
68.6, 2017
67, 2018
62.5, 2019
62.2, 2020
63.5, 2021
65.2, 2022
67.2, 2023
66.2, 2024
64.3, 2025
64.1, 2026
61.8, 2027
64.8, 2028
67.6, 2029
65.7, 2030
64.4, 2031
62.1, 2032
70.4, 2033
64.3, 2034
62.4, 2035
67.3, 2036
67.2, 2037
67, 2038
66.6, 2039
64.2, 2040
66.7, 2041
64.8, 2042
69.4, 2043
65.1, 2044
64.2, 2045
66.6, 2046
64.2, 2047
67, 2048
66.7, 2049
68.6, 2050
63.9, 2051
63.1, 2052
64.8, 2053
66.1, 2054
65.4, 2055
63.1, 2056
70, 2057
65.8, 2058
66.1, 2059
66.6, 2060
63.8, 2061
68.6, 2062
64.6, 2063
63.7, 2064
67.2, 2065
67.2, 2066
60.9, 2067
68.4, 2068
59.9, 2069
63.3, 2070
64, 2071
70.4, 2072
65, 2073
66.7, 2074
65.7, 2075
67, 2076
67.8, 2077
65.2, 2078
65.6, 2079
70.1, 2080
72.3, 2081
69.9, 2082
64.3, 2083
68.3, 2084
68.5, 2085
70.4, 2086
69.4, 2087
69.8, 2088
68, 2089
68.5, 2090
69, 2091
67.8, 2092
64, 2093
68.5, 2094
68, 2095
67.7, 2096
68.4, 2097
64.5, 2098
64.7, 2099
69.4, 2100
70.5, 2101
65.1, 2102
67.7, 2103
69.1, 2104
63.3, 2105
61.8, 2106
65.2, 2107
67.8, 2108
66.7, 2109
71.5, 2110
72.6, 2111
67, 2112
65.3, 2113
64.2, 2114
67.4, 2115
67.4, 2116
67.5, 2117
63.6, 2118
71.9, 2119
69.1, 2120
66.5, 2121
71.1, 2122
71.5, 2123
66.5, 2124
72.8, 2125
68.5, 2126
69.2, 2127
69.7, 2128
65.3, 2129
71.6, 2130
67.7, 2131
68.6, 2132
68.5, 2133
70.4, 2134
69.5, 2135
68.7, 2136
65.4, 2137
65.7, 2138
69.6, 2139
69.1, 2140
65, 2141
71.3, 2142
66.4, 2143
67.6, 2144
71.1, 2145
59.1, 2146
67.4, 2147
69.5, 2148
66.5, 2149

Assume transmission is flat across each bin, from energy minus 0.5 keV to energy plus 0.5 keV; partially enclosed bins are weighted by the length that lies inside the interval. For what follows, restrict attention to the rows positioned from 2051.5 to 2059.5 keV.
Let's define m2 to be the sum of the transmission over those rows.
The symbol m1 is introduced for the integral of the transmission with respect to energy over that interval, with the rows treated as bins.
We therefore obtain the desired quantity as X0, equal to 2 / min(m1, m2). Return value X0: 0.0038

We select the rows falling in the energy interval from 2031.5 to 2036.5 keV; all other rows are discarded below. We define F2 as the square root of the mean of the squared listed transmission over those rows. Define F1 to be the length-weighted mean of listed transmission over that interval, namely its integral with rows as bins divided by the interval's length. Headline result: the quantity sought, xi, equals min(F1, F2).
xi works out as 65.3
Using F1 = 65.3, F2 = 65.4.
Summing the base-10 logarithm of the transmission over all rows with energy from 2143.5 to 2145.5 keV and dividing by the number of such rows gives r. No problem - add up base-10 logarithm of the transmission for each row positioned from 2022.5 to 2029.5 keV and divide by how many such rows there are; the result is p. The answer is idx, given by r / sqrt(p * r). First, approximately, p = 1.81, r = 1.84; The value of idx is 1.01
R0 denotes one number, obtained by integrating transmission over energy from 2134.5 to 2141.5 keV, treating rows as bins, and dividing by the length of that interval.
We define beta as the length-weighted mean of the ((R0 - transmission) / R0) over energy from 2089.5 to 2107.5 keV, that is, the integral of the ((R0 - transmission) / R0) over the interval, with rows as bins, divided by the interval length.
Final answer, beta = 0.011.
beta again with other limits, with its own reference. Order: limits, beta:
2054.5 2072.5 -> 0.031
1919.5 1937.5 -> -0.060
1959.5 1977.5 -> -0.015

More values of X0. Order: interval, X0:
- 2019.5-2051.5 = 0.0010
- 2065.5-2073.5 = 0.0039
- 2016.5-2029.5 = 0.0024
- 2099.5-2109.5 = 0.0030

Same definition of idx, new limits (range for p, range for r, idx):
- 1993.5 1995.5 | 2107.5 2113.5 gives 1.00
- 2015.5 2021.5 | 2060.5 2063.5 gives 1.00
